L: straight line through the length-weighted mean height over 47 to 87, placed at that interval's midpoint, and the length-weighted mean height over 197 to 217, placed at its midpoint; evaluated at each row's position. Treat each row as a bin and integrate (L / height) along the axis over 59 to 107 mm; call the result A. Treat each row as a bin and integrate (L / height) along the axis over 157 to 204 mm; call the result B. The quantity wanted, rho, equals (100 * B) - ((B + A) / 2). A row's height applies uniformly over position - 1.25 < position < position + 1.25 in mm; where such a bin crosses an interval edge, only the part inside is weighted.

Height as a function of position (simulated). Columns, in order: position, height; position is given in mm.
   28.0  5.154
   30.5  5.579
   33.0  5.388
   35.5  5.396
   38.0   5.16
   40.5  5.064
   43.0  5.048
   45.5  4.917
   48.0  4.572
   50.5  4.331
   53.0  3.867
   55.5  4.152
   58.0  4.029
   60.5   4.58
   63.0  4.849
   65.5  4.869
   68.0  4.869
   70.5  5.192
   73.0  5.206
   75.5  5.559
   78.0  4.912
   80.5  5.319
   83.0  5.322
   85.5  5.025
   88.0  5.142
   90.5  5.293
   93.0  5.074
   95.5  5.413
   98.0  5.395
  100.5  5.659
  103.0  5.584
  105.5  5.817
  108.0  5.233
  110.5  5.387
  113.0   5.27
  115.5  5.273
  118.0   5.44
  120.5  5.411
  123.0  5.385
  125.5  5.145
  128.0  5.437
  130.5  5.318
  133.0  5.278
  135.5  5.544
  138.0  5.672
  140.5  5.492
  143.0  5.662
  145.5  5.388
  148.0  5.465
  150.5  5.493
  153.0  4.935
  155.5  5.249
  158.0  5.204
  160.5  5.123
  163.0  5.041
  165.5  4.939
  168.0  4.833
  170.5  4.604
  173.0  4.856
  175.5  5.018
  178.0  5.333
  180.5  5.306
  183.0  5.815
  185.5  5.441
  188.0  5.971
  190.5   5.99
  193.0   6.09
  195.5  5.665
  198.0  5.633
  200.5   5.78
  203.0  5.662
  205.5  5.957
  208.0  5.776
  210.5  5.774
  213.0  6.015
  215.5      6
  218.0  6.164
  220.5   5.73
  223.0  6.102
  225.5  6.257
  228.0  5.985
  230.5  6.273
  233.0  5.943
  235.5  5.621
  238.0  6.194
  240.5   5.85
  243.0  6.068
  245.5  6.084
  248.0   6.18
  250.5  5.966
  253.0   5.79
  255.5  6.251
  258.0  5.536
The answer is 4898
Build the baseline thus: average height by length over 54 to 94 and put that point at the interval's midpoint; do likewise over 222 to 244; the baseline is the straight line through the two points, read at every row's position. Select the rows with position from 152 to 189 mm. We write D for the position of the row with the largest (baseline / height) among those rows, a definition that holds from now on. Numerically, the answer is 170.5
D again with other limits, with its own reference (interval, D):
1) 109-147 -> 125.5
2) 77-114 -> 78.0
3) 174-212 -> 175.5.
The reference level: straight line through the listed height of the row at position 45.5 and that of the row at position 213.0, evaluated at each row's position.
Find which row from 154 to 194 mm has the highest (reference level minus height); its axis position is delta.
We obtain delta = 170.5 mm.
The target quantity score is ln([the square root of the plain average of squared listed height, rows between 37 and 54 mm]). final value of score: 1.55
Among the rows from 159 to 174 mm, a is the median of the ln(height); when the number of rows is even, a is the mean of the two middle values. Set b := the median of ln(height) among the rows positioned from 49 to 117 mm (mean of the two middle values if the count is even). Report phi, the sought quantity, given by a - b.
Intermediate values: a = 1.59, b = 1.65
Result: -0.06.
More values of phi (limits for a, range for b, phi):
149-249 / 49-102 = 0.13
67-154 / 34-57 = 0.09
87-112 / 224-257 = -0.12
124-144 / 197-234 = -0.09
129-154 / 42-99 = 0.09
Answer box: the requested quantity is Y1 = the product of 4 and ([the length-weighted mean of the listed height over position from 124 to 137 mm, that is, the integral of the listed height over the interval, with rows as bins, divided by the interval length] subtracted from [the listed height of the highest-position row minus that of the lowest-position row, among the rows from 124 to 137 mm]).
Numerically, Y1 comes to -20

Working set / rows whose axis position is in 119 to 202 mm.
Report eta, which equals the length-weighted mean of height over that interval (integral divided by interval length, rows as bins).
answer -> 5.38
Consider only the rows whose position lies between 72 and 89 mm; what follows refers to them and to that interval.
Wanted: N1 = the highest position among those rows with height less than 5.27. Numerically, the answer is 88.0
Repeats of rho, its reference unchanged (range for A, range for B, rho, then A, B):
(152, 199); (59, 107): 4493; 50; 45.4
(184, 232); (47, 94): 4662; 47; 47.1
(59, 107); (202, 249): 4647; 45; 46.9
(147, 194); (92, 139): 4437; 50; 44.8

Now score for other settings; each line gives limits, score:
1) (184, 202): 1.76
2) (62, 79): 1.62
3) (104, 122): 1.69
